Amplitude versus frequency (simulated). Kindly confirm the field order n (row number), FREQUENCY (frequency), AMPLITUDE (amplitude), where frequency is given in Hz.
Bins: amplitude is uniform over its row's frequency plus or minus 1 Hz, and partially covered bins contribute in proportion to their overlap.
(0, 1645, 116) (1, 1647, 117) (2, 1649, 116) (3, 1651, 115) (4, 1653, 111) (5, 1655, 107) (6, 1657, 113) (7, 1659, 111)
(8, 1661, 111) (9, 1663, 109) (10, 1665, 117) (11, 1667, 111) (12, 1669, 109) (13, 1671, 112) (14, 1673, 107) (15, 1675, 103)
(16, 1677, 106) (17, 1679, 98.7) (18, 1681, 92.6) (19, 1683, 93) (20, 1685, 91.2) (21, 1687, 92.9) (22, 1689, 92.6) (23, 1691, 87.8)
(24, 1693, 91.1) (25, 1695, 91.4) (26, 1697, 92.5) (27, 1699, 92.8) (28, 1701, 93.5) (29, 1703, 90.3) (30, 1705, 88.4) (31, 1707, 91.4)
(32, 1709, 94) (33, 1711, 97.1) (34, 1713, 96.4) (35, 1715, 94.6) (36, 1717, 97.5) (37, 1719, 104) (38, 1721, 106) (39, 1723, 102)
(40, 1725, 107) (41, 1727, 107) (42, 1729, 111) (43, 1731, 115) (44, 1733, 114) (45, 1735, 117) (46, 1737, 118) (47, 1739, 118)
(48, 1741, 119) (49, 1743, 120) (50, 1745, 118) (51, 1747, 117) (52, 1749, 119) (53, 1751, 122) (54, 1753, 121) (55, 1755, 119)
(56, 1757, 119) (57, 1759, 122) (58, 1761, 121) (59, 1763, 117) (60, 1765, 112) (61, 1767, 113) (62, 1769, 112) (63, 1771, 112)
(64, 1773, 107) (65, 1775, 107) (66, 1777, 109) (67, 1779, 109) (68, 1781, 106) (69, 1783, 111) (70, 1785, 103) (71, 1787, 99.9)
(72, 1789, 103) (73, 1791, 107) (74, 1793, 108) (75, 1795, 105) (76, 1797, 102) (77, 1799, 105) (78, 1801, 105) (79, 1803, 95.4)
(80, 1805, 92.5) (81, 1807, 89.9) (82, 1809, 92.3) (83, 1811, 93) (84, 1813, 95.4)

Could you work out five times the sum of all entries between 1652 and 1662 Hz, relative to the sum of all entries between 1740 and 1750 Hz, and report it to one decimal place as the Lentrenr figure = 4.7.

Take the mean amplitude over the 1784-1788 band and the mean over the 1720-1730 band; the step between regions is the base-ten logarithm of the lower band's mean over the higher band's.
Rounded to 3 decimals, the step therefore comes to 0.022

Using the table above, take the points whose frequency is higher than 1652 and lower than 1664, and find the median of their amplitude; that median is 111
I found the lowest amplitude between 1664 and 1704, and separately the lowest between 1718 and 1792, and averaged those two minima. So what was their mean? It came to 94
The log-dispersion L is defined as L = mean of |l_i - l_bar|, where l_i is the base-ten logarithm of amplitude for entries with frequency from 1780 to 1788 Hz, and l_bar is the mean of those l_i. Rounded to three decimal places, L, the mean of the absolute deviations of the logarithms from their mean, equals 0.015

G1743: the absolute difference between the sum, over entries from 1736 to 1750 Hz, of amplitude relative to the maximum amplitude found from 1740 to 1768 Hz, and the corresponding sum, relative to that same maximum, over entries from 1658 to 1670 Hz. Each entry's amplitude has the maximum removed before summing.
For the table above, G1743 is 39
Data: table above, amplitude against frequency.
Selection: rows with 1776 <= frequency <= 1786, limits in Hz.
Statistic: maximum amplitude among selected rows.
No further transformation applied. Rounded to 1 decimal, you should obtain 111.0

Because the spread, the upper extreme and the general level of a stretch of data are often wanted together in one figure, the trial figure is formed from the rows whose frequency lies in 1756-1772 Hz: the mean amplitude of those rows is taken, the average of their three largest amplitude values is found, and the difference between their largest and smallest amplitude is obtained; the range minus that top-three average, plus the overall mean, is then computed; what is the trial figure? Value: 5.3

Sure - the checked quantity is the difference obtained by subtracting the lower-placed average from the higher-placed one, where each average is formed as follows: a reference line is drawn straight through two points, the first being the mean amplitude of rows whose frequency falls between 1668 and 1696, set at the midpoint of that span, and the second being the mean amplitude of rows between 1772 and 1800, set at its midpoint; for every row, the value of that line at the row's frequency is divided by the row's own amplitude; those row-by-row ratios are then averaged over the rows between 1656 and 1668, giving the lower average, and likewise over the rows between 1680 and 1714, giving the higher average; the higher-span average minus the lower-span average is 0.21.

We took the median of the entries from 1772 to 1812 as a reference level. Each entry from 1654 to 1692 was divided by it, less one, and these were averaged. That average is -0.015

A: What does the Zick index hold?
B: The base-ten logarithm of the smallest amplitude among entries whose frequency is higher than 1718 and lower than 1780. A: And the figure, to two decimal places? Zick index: 2.01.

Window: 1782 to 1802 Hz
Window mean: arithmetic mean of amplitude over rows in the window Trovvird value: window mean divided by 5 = 21.0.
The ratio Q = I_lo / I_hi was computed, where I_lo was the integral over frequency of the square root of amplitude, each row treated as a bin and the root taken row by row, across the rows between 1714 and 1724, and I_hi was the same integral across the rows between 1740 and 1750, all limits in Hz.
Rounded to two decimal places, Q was 0.92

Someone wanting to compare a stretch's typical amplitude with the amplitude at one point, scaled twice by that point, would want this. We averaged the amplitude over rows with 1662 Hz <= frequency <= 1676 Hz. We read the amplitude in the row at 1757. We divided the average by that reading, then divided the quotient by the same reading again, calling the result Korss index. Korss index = 0.0077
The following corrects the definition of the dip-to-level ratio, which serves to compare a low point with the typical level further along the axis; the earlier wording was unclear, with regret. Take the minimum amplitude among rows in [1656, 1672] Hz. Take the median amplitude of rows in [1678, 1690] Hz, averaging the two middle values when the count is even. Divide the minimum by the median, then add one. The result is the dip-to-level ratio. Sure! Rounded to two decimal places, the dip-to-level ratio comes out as 2.18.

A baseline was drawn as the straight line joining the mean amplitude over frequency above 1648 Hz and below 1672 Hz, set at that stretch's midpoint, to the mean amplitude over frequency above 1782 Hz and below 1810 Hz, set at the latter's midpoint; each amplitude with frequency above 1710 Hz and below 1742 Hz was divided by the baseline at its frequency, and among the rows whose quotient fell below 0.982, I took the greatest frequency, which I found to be 1723 Hz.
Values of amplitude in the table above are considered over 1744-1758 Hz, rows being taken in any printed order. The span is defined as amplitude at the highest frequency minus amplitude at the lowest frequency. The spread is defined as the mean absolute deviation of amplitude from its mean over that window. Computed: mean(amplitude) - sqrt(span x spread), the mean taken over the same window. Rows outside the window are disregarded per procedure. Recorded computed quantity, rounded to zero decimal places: 118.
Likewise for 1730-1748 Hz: 116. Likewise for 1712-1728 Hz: 95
